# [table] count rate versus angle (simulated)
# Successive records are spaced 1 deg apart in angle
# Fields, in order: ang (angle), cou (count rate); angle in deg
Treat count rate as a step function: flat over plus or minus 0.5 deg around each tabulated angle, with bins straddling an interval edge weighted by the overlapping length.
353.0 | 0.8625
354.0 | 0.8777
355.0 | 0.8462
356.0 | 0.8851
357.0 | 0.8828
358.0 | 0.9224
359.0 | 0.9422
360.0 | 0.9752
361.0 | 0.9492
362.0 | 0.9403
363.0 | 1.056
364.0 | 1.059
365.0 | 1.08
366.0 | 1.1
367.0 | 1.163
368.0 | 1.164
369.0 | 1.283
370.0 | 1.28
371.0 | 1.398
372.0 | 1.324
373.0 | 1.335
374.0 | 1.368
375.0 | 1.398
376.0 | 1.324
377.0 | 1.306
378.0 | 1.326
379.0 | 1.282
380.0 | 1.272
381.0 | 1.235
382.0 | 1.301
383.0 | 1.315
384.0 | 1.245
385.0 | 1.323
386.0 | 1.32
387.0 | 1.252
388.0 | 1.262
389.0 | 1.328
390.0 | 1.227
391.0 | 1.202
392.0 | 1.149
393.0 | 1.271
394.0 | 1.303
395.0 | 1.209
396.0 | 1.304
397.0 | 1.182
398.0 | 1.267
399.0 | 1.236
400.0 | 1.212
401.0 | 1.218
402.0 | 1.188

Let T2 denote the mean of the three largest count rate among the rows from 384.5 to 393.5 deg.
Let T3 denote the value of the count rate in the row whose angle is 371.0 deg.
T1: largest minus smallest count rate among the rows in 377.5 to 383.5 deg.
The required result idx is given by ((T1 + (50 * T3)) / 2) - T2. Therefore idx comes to 34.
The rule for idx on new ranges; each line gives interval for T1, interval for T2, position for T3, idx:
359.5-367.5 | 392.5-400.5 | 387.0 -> 30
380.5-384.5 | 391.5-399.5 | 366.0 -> 26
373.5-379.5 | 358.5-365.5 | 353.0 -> 21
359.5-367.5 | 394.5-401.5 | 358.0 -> 22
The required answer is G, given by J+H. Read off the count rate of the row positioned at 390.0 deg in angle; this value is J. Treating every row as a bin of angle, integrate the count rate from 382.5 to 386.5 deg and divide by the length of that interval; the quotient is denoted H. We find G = 2.53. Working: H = 1.30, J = 1.227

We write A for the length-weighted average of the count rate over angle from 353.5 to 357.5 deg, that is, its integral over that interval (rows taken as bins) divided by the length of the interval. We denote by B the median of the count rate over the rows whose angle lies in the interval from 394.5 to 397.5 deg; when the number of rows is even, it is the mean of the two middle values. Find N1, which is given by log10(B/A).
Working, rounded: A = 0.87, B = 1.21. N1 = 0.14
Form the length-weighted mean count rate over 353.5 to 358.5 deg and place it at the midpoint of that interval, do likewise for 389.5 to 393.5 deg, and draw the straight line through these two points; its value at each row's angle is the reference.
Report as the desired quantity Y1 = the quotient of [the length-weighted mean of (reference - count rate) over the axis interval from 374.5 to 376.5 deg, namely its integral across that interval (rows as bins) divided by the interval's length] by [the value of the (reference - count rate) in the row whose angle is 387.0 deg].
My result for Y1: 3.6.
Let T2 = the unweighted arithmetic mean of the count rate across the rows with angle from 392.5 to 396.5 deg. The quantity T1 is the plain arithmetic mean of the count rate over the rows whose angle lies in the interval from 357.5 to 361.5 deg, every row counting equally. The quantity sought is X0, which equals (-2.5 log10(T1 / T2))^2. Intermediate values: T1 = 0.95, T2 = 1.27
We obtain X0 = 0.102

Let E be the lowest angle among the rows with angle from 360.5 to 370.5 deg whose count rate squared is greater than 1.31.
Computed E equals 367.0 deg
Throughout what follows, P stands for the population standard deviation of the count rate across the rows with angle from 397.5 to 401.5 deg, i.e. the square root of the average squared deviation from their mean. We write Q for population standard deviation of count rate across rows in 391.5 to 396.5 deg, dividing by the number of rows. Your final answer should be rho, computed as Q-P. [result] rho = 0.039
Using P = 0.021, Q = 0.060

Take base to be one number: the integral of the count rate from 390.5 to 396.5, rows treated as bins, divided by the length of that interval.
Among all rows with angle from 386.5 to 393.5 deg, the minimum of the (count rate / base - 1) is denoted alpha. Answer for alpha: -0.07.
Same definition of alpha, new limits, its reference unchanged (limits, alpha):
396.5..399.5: -0.05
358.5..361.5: -0.24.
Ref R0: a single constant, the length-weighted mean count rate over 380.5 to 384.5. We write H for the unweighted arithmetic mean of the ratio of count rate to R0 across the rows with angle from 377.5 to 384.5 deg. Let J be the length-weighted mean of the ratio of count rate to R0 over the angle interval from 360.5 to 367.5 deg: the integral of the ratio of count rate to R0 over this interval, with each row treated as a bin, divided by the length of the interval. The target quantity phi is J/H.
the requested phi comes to 0.82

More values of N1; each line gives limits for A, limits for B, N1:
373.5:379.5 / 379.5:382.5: -0.02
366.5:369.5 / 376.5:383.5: 0.03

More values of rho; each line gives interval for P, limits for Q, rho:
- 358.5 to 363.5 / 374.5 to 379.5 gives -0.005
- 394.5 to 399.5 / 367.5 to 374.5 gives 0.028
